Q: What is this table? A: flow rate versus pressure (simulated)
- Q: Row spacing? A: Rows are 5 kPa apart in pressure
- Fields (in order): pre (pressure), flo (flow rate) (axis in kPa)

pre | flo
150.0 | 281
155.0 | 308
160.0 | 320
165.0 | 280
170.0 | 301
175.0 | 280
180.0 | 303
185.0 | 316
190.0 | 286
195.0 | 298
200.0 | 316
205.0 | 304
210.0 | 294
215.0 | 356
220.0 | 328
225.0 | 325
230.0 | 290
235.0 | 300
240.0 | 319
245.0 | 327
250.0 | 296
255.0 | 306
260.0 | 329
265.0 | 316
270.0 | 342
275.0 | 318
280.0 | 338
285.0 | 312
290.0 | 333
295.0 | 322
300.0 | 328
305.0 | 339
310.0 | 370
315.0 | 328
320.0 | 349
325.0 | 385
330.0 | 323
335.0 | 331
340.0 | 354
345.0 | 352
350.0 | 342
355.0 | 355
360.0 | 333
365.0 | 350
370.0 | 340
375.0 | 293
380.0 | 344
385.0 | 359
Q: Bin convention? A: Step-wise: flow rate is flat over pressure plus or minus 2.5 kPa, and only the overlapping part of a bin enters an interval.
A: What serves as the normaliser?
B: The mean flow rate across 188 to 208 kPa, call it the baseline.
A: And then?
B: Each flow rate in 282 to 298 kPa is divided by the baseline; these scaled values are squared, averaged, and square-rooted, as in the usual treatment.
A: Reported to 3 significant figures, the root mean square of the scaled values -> 1.07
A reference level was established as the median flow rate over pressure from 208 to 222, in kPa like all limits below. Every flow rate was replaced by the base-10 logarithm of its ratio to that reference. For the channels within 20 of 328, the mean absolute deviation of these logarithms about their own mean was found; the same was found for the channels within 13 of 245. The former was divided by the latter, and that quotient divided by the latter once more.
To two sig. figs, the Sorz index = 91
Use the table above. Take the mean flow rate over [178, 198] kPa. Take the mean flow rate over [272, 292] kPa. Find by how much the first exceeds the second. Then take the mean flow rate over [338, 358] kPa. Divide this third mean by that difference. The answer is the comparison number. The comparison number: -14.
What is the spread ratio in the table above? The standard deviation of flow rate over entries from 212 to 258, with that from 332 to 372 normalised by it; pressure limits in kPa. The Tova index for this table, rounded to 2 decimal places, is 0.46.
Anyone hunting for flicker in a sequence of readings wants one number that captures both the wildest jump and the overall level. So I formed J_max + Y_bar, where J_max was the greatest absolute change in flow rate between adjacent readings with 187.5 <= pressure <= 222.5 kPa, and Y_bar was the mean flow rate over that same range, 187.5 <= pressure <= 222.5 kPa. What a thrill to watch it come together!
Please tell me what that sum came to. 374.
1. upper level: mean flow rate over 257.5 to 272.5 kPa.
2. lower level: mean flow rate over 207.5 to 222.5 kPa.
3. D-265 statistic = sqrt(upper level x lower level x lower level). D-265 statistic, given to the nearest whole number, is 5913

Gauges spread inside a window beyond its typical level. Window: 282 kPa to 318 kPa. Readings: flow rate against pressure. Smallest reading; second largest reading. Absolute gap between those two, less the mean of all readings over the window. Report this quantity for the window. -306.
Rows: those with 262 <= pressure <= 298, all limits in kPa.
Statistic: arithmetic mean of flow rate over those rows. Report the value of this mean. 326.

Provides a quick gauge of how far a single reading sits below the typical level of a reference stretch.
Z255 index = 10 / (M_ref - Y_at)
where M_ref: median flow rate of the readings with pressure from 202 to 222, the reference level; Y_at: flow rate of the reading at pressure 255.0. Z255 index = 1.0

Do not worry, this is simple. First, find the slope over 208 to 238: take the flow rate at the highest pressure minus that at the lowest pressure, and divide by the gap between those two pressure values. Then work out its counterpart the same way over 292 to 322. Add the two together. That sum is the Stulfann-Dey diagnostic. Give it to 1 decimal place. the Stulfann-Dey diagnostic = 1.3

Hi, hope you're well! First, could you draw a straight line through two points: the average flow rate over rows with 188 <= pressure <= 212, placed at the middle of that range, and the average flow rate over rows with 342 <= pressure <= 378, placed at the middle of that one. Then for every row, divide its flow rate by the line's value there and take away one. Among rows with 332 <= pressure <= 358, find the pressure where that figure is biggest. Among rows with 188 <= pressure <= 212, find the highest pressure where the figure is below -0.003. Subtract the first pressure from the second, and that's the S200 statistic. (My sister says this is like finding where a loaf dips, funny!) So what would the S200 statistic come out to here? -130 kPa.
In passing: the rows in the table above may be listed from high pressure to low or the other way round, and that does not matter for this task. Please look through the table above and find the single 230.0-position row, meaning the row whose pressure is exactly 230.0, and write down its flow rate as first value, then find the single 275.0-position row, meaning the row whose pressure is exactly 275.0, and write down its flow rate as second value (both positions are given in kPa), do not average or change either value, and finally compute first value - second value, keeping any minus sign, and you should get -28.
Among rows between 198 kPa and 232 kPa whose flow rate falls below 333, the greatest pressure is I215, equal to 230.0 kPa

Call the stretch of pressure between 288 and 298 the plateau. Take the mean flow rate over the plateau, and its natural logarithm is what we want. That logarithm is 5.79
